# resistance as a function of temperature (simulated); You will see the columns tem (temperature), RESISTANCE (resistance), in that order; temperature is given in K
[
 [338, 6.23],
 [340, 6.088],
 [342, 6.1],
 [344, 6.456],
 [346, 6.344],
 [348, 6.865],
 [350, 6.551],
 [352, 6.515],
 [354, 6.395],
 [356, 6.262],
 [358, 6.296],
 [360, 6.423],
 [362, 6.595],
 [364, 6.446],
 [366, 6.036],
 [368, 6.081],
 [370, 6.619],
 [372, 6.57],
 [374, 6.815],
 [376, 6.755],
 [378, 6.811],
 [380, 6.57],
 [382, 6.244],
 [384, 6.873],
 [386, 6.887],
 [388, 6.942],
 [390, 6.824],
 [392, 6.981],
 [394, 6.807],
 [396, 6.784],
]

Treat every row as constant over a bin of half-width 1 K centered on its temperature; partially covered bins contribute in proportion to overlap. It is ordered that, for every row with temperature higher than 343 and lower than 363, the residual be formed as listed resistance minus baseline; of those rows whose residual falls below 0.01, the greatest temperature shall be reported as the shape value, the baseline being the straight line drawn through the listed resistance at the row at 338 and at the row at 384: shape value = 360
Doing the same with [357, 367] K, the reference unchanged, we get 366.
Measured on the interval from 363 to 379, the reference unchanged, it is 376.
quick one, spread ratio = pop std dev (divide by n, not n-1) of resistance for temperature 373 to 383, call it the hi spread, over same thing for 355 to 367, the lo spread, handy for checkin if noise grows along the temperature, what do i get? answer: 1.2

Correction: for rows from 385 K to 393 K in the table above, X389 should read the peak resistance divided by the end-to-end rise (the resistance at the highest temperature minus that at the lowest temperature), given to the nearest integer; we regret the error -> 74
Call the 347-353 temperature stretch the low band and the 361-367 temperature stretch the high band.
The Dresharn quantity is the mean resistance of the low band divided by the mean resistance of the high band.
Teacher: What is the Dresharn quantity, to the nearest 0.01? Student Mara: 1.04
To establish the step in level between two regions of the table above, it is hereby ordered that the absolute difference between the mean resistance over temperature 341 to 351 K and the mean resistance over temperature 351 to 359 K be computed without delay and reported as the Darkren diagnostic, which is 0.10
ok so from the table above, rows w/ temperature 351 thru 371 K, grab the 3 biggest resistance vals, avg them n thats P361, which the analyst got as 6.58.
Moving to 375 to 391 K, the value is 6.90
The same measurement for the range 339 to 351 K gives 6.62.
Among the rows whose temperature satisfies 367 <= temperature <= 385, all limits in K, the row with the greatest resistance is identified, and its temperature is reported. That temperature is 384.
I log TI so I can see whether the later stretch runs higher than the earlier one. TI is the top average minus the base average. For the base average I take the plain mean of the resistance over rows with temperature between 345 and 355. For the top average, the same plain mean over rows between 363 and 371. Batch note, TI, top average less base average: -0.2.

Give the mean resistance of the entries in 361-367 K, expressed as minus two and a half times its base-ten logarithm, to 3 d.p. -2.008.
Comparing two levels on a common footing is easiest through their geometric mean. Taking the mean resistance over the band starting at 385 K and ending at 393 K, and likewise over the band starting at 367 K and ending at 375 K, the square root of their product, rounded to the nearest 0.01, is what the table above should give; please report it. 6.71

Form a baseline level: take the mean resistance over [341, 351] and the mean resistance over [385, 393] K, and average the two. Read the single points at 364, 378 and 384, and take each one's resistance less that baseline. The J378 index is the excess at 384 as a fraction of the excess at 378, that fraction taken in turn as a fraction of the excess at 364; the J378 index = -6.2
